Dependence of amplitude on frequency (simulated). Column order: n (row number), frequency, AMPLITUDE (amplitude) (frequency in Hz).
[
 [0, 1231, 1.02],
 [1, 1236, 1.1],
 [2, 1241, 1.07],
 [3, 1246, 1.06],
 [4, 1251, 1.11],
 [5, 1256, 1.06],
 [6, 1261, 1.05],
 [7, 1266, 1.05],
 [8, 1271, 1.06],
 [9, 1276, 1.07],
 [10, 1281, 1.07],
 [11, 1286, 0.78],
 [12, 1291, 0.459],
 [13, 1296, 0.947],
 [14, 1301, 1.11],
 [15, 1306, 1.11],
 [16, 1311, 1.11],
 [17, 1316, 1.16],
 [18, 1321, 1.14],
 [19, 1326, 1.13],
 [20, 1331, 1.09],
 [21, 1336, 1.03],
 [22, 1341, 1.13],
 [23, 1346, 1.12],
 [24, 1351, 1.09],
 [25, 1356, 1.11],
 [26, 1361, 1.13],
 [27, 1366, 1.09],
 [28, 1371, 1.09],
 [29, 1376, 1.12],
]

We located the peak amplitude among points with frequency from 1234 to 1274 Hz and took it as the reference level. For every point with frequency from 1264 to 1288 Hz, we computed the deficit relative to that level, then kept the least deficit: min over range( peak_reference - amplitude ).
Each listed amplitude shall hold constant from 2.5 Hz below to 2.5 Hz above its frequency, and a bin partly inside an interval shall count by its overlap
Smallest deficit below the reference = 0.040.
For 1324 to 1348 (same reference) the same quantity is -0.020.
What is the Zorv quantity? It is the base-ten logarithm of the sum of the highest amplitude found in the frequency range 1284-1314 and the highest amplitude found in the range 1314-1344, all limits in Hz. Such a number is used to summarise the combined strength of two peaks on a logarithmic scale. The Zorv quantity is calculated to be 0.3560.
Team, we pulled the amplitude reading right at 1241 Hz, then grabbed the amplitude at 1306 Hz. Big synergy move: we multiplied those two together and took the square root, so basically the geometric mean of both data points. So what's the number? 1.09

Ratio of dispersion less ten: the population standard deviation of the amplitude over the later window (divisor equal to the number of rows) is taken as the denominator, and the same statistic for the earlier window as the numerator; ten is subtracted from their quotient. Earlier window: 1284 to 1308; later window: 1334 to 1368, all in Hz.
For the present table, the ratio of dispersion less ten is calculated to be -2.50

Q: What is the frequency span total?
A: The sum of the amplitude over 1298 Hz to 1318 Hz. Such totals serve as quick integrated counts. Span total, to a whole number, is 4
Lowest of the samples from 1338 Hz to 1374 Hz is 1.09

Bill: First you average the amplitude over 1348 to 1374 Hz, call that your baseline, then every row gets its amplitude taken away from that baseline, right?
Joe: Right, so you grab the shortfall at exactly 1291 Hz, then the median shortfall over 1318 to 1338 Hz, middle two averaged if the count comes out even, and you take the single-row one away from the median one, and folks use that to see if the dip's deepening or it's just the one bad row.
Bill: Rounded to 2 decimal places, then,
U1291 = -0.65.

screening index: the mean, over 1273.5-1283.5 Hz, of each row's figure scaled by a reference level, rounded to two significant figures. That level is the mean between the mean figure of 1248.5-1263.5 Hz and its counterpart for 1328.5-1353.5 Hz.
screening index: 0.99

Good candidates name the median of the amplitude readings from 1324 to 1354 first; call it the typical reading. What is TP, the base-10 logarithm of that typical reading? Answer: 0.043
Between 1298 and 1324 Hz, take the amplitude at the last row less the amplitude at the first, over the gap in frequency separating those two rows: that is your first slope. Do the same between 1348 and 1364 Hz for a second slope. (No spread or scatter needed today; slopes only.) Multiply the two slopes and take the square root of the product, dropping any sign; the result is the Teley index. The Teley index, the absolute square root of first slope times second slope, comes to 0.0024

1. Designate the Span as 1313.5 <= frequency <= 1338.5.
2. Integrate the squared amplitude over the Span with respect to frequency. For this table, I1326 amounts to 31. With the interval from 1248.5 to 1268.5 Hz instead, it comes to 23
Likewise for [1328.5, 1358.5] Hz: 36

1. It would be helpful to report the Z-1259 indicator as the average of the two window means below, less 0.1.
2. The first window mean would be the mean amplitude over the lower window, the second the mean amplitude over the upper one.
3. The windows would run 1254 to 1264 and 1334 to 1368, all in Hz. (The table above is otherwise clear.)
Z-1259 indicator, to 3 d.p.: 0.978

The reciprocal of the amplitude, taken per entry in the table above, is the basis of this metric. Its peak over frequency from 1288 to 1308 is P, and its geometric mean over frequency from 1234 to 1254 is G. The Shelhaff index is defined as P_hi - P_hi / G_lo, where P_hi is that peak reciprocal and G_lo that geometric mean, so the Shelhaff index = -0.18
